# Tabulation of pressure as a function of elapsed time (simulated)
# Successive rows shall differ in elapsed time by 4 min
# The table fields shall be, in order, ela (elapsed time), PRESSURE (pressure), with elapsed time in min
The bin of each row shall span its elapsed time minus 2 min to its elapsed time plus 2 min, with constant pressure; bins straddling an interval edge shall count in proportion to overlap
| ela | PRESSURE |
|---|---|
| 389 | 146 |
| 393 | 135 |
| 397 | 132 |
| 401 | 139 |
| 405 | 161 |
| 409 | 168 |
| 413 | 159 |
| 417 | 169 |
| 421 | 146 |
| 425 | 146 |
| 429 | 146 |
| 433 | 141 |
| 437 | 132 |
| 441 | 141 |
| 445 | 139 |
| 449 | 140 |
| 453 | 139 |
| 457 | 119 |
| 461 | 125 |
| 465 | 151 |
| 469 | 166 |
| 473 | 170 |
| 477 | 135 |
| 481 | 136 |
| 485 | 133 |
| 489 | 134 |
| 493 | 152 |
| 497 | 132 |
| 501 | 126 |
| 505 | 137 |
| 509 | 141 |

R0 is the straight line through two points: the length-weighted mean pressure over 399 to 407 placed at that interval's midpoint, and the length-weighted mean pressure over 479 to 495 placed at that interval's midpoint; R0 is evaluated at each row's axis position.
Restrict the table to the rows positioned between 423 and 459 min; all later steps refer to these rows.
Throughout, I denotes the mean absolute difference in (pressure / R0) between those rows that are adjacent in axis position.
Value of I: 0.04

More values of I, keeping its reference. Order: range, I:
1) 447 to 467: 0.09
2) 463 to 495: 0.08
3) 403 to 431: 0.06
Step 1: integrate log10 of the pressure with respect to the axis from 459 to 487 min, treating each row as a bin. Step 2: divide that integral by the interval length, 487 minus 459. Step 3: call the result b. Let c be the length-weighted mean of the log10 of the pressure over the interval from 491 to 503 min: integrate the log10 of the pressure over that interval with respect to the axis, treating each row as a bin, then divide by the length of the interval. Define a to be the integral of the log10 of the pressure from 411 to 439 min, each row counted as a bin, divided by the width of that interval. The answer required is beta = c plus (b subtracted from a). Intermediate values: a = 2.17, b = 2.16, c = 2.134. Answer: 2.15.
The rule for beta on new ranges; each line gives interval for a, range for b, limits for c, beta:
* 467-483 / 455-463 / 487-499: 2.24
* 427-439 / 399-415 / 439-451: 2.10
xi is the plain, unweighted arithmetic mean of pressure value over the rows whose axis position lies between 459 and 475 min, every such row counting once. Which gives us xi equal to 153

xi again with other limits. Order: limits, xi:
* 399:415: 157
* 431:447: 138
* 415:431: 152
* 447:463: 131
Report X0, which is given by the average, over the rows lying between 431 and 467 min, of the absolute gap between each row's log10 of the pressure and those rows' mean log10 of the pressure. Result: 0.024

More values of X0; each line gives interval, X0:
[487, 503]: 0.025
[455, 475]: 0.059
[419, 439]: 0.014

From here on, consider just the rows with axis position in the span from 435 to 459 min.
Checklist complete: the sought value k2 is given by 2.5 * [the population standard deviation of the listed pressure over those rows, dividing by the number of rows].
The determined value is 19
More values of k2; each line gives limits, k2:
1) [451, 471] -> 43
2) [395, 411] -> 37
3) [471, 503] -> 33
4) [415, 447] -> 25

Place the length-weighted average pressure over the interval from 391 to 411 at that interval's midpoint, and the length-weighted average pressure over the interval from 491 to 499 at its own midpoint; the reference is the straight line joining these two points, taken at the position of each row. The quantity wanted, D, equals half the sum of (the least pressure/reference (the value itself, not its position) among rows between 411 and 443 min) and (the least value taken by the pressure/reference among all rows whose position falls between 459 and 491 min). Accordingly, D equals 0.890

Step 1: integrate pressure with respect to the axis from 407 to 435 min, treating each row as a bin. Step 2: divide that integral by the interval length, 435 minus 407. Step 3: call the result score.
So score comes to 154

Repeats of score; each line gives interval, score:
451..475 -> 145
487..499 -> 139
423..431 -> 146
